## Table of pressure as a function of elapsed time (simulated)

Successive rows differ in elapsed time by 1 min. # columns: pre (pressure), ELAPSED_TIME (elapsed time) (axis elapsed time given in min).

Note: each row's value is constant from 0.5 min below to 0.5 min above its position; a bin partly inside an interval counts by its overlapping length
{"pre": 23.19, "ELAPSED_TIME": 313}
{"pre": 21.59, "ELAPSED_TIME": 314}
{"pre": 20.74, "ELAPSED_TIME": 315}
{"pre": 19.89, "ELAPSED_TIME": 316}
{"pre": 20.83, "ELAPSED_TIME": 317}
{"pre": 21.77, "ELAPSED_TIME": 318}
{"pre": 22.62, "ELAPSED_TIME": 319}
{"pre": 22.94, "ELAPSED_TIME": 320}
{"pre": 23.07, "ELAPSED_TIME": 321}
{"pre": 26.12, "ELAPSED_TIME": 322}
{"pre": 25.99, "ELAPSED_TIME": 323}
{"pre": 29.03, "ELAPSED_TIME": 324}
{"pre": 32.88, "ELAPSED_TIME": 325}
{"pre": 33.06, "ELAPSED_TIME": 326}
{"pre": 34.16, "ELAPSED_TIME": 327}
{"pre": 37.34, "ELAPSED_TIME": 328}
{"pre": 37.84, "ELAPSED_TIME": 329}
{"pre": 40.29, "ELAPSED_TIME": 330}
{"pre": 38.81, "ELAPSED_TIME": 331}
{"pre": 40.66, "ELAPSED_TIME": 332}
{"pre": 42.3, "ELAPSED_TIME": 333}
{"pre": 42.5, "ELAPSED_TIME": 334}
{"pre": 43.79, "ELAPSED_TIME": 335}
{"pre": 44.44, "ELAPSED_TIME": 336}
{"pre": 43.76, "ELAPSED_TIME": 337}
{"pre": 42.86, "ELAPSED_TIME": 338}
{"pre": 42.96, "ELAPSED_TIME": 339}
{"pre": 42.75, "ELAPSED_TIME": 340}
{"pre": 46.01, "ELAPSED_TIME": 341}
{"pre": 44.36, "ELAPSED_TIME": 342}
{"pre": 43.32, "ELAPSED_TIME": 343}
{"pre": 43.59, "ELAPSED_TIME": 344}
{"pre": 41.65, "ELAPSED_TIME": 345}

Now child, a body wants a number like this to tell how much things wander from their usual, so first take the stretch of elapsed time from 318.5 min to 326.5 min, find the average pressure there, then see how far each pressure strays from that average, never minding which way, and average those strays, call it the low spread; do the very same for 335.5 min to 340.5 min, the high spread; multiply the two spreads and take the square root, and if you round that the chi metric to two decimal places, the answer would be 1.45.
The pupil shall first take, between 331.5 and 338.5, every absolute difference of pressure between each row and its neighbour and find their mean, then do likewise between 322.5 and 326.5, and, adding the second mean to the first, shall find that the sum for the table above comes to 3.25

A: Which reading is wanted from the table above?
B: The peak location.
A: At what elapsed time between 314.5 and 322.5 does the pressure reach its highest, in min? 322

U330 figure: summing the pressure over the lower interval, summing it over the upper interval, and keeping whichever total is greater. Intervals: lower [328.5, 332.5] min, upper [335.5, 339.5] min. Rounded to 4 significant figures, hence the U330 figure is 174.0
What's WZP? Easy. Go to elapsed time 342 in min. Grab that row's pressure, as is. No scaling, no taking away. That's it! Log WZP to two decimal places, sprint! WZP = 44.36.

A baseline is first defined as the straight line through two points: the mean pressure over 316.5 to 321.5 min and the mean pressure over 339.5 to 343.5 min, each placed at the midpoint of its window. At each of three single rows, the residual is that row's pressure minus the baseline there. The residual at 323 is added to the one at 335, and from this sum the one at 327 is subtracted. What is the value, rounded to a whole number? 2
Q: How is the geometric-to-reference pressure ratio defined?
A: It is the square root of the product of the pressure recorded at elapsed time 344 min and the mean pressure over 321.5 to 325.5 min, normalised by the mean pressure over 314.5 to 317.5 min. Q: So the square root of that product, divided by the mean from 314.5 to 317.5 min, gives 1.72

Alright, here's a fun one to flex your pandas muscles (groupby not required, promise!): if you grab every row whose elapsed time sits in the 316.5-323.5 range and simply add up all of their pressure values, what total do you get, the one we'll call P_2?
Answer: 163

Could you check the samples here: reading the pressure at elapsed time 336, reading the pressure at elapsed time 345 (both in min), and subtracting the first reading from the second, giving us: -2.8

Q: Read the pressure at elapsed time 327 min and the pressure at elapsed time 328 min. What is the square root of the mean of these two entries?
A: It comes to 6.0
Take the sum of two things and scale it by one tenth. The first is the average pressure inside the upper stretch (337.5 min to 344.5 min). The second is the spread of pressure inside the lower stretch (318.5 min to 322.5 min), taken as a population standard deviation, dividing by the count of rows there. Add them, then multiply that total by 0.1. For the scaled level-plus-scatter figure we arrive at 4.5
